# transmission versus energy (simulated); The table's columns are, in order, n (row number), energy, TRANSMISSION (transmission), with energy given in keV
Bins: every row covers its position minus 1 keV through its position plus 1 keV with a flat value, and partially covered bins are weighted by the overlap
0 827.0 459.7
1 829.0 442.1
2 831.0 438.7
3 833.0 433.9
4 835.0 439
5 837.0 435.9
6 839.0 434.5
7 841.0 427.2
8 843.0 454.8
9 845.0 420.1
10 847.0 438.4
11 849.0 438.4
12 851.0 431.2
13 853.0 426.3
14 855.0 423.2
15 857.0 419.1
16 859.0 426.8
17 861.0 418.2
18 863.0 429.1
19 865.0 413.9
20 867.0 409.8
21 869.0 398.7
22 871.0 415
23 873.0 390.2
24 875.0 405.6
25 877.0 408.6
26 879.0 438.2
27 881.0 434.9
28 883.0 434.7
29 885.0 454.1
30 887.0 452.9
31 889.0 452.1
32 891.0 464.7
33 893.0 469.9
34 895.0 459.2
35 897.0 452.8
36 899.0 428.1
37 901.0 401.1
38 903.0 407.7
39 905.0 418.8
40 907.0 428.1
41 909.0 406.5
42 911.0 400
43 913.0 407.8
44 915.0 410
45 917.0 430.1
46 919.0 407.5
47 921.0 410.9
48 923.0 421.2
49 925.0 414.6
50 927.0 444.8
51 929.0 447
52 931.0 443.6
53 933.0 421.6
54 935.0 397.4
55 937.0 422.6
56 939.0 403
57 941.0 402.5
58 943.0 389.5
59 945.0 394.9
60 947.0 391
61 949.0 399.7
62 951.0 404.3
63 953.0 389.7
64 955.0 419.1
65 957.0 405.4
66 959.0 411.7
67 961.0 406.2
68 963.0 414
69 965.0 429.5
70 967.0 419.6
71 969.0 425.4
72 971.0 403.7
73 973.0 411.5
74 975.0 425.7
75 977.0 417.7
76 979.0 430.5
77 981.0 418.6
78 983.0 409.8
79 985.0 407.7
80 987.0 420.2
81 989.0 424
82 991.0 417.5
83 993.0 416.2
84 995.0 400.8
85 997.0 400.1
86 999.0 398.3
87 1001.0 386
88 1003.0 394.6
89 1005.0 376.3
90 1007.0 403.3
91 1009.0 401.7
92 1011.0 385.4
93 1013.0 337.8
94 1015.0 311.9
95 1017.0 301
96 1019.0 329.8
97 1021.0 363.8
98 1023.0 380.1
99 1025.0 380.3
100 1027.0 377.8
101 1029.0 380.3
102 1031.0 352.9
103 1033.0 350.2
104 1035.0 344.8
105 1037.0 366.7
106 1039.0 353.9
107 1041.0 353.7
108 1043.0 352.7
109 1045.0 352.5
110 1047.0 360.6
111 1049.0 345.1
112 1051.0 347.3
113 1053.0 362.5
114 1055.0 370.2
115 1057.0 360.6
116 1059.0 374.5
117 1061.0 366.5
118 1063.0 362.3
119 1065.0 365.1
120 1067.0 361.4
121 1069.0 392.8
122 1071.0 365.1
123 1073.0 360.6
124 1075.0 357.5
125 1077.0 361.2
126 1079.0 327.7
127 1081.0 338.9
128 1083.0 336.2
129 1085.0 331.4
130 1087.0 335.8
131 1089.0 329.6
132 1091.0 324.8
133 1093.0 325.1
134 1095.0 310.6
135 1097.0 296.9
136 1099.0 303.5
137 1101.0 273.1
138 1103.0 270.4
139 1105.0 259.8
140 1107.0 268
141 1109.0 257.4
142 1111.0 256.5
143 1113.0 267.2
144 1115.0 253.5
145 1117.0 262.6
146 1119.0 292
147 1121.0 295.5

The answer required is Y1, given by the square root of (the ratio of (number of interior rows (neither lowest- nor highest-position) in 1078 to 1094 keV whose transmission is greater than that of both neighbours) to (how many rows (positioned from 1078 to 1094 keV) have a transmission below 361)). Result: 0.50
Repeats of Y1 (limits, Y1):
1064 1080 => 0.82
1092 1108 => 0.35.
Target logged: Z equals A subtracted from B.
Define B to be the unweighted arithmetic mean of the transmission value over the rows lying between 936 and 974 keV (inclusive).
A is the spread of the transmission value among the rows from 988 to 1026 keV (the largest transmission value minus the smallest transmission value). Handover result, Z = 285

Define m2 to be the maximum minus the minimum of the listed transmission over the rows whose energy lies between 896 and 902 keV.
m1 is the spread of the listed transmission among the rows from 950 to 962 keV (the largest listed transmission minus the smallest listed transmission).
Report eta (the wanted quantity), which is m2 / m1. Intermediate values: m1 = 29.4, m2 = 52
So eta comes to 1.8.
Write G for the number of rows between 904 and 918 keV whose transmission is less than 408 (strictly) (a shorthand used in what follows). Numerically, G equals 3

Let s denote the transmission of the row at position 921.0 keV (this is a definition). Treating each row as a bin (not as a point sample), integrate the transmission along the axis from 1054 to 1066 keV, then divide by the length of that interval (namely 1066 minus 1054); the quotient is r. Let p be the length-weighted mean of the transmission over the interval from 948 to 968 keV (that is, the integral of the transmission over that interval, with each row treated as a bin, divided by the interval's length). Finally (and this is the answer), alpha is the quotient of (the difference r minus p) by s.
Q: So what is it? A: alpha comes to -0.11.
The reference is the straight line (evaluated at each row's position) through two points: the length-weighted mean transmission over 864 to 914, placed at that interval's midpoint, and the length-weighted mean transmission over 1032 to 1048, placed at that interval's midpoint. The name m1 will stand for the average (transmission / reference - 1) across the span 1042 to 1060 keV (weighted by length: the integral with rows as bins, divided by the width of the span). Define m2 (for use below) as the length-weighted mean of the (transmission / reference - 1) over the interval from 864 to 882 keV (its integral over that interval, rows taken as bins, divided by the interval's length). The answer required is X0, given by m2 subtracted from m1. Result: 0.07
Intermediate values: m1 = 0.027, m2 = -0.048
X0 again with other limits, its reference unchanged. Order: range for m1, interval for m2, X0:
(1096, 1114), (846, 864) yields -0.13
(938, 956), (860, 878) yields 0.06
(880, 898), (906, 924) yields 0.06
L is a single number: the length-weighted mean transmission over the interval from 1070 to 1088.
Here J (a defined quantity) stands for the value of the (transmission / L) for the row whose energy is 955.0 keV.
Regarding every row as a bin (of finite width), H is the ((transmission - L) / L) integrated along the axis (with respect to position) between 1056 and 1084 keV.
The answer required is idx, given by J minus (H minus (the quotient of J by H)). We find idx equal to 1.3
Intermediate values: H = 1.1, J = 1.21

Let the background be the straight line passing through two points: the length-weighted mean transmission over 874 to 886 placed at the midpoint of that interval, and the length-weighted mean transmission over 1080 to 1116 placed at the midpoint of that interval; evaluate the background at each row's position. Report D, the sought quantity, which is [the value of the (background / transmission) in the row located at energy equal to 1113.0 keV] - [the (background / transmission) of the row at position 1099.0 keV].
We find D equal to 0.10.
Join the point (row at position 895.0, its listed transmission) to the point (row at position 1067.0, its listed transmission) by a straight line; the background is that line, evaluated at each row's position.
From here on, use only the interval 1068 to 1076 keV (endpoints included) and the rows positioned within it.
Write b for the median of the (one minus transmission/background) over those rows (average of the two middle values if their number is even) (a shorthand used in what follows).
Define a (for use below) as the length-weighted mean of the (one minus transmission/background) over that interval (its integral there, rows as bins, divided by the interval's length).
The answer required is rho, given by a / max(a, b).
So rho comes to 2.42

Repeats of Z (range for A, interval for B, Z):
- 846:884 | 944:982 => 363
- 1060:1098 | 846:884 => 325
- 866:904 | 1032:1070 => 280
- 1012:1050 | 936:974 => 328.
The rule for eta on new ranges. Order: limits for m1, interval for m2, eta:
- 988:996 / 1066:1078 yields 1.5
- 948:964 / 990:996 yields 0.6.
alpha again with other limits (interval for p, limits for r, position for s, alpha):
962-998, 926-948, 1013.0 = -0.01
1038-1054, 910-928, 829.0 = 0.14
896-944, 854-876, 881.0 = -0.01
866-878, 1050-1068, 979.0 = -0.10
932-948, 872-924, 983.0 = 0.06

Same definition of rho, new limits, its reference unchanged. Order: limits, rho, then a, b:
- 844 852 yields 1.00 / 0.11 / 0.10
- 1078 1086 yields 1.00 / 0.05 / 0.05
